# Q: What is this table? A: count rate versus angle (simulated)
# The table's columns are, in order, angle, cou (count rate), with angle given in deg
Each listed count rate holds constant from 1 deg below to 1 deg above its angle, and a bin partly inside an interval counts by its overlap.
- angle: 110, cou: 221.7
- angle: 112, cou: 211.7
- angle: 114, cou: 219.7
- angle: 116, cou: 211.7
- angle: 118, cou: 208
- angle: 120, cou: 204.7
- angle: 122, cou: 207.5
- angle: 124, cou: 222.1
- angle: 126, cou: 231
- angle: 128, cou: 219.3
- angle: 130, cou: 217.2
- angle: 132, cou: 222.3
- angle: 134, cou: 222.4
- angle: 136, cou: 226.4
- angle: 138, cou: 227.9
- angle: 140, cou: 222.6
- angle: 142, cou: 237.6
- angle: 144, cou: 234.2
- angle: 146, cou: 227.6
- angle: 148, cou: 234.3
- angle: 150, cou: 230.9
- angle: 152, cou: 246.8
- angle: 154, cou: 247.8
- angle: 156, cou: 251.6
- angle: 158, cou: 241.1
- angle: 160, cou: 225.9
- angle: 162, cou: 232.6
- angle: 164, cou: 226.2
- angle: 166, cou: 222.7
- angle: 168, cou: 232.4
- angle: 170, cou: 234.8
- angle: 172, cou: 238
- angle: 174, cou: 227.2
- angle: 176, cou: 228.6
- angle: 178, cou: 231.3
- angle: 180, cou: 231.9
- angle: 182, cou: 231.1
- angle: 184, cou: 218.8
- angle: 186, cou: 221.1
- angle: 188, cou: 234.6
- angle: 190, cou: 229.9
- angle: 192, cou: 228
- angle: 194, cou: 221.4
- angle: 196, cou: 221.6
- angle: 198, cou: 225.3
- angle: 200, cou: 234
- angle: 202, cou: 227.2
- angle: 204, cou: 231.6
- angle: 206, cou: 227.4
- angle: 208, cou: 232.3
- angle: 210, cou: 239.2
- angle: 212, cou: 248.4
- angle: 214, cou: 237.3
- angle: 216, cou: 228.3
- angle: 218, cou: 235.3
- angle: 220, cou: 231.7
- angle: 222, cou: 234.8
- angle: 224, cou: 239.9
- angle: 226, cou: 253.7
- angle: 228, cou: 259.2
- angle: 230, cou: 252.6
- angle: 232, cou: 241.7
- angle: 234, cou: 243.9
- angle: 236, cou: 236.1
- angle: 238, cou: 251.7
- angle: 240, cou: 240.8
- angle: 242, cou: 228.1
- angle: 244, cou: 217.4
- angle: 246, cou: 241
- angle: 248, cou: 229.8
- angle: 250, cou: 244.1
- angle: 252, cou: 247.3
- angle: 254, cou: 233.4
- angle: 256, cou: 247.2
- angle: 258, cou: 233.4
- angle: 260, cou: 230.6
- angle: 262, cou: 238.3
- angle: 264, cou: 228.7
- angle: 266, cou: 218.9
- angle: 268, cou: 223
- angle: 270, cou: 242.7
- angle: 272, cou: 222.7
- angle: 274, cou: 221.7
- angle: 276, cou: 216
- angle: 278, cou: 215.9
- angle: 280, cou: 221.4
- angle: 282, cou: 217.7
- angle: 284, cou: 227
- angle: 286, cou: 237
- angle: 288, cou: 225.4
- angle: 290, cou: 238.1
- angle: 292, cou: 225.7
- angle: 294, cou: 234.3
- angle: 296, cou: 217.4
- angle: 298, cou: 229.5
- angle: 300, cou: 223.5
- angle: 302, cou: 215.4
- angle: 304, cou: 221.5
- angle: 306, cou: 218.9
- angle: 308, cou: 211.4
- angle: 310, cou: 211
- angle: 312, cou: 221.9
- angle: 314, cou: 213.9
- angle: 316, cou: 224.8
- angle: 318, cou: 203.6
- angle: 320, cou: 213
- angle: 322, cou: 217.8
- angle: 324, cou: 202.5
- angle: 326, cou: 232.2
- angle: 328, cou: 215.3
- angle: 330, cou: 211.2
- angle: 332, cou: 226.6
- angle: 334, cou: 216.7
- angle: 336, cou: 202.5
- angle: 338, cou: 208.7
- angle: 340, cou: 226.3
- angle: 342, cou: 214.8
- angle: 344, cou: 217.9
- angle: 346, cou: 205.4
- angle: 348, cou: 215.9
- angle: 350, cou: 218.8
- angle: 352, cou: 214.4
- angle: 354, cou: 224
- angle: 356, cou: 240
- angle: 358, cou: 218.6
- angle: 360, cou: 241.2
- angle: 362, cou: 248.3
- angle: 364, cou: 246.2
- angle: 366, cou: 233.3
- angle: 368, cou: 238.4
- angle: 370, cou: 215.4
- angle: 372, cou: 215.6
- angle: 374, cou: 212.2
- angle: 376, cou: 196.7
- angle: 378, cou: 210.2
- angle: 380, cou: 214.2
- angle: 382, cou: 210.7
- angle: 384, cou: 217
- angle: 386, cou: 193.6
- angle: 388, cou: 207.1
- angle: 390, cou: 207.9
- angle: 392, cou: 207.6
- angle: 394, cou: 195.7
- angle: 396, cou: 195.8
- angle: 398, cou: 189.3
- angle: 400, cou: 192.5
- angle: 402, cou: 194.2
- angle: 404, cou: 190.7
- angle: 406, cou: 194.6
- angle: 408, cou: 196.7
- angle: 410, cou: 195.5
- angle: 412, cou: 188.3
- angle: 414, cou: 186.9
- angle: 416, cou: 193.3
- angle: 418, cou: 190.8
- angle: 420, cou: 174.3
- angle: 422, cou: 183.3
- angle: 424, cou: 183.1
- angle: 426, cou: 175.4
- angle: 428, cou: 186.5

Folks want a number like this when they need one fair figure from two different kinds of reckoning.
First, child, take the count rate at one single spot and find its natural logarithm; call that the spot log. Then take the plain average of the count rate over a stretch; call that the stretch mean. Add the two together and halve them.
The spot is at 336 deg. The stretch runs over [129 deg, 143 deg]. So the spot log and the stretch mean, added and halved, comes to 115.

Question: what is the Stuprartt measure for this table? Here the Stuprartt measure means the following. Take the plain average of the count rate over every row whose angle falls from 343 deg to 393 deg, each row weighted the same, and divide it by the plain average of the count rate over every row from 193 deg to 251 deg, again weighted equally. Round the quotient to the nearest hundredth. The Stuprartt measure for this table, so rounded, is 0.93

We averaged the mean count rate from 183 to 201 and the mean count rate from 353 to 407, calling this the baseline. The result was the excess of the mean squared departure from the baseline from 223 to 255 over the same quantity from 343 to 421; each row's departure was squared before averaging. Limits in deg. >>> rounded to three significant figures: 153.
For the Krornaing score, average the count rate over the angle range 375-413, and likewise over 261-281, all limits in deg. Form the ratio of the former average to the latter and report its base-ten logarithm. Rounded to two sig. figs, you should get -0.051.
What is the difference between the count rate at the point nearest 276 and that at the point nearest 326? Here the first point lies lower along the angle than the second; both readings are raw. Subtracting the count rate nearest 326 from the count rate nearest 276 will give -16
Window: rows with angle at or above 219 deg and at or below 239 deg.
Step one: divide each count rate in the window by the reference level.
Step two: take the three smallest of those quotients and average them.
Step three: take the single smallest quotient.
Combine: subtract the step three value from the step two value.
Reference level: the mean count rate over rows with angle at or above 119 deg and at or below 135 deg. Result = 0.011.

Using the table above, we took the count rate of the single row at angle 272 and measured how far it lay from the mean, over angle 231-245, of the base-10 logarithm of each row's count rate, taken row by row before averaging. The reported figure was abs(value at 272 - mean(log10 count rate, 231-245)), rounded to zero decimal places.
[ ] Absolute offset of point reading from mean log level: 220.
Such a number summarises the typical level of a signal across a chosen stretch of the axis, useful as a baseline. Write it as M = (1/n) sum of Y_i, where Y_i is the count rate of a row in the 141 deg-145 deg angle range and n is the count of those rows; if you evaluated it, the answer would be 236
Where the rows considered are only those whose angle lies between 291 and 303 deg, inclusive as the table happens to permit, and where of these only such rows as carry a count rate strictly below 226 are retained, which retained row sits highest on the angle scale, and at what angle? 302 deg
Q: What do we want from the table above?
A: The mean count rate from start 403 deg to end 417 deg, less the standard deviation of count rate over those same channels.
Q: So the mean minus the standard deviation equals 189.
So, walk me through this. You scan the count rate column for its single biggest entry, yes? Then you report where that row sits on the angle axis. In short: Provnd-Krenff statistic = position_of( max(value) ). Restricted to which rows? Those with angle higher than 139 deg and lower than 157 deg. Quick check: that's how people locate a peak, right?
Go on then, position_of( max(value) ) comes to 156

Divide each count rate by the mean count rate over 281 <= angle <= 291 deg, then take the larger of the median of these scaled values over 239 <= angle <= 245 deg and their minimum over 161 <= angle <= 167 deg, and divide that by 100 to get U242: 0.0100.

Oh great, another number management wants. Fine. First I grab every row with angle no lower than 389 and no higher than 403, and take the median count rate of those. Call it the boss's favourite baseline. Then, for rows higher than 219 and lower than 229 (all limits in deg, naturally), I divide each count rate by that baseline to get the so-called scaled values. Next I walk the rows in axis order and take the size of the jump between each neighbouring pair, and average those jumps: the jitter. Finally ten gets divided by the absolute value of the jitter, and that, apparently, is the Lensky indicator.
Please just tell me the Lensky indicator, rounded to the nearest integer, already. 285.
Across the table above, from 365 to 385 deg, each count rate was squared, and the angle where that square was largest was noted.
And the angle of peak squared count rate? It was 368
